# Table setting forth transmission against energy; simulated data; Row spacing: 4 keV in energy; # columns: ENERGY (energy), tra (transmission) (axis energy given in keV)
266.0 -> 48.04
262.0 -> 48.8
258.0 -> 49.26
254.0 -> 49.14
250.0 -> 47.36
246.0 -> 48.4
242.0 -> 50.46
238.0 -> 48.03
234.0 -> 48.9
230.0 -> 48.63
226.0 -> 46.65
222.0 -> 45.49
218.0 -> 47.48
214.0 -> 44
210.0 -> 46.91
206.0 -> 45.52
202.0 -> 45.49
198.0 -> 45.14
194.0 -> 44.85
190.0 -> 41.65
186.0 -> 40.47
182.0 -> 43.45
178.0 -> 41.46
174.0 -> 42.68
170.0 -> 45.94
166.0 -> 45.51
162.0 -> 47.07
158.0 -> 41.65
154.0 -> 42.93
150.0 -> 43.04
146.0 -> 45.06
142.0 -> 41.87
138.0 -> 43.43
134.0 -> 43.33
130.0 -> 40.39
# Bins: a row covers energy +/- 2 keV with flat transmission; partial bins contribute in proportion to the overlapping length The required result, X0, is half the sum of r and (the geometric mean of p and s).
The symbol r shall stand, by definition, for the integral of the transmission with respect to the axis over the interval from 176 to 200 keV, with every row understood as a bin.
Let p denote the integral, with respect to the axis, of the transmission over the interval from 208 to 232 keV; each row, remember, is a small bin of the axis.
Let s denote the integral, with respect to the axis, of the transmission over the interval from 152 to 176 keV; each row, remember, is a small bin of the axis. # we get 1059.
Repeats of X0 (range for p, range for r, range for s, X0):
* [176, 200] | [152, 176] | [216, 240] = 1073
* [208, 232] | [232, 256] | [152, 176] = 1129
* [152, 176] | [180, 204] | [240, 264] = 1081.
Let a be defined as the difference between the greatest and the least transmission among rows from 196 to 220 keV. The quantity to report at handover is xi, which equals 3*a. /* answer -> 10.4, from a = 3.5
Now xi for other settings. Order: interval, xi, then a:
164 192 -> 16.4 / 5.5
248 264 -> 5.7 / 1.9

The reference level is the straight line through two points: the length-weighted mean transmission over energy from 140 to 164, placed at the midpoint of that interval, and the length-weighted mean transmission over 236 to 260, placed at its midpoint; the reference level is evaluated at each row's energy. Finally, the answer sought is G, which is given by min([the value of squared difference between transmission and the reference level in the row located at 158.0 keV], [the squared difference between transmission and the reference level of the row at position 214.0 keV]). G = 5.2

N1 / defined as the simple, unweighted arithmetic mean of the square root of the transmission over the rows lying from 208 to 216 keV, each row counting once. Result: 6.74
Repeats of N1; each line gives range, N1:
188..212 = 6.70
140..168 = 6.62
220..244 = 6.93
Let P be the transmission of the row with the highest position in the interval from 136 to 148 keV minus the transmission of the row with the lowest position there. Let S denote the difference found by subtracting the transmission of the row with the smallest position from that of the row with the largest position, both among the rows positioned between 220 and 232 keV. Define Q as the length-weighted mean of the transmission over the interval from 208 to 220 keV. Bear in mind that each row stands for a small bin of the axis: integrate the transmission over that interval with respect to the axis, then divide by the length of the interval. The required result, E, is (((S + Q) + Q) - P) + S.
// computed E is 97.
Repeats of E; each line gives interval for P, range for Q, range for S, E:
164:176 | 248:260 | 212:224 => 103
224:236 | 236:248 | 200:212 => 99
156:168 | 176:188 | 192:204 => 81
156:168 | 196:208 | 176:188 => 85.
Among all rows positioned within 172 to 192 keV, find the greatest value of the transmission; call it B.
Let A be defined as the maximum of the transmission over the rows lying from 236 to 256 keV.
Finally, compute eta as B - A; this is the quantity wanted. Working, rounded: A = 50.46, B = 43.45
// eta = -7.0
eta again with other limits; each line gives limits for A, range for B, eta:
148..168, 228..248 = 3.4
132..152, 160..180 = 2.0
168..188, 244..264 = 3.3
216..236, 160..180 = -1.8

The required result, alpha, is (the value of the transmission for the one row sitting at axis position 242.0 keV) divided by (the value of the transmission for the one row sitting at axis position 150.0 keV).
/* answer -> 1.17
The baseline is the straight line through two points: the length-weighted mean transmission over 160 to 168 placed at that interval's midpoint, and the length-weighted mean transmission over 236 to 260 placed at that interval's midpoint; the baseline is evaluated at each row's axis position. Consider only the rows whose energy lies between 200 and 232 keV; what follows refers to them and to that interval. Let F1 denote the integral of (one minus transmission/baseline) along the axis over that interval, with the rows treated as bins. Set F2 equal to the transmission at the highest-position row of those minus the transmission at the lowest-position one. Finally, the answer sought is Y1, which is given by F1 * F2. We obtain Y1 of 3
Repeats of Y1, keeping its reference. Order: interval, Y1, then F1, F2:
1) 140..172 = 5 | 1.3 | 4.1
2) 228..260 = 0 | -0.1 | 0.6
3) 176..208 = 10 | 2.5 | 4.1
